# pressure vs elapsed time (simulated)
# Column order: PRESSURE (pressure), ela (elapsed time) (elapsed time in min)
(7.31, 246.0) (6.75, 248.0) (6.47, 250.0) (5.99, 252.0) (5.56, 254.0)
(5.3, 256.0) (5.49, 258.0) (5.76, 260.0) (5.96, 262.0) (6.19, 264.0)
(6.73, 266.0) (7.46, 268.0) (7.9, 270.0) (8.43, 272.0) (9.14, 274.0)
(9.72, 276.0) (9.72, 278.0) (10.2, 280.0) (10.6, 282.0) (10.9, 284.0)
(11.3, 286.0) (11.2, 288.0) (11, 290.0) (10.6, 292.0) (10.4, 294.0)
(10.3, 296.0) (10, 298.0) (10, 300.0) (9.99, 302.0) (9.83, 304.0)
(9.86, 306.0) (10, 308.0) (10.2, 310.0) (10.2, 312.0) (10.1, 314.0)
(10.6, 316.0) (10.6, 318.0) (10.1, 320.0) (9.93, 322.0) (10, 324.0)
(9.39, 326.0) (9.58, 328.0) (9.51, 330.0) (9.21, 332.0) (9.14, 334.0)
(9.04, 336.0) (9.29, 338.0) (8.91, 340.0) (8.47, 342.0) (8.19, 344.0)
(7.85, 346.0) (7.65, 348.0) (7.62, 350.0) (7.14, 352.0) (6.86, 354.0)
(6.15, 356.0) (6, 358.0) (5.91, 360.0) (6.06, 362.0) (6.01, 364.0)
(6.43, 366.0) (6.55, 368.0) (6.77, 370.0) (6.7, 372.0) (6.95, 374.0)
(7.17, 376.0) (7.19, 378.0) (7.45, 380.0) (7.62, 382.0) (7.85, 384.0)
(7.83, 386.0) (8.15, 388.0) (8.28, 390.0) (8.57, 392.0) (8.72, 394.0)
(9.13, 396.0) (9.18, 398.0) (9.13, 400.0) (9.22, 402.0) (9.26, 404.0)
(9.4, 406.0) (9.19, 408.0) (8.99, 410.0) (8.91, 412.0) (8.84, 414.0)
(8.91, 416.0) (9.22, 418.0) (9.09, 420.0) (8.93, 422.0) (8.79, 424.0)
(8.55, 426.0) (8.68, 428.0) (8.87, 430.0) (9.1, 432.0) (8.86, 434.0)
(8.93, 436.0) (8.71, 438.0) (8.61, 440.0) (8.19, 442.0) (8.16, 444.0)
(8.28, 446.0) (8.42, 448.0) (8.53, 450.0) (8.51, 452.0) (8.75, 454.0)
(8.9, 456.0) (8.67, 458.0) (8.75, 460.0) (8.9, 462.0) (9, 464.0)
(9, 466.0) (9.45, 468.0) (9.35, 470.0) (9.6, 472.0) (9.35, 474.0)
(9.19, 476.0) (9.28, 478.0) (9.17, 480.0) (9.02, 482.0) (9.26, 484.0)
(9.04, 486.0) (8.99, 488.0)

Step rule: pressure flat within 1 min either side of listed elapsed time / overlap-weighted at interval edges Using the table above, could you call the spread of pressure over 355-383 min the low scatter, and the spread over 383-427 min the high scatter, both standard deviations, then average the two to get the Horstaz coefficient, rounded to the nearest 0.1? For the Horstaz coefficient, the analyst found 0.5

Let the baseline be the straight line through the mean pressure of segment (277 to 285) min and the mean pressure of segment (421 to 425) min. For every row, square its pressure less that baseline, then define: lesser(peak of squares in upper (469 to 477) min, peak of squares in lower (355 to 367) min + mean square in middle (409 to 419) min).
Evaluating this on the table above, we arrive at 1.6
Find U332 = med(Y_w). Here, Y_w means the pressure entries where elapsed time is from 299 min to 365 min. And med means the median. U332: 9.3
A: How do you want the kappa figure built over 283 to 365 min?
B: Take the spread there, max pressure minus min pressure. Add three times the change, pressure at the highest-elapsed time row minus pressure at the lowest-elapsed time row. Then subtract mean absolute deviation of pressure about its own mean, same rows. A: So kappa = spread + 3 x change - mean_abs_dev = -11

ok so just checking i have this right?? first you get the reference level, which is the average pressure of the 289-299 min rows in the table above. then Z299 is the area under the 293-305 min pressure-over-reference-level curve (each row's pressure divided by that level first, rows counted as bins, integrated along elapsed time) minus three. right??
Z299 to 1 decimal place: 8.6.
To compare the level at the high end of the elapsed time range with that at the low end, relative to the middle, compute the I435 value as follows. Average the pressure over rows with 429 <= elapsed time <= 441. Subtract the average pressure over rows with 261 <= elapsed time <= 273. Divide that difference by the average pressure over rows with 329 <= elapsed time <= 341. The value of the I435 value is 0.2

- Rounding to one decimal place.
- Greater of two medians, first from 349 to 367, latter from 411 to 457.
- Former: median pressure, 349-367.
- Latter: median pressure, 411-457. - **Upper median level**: 8.8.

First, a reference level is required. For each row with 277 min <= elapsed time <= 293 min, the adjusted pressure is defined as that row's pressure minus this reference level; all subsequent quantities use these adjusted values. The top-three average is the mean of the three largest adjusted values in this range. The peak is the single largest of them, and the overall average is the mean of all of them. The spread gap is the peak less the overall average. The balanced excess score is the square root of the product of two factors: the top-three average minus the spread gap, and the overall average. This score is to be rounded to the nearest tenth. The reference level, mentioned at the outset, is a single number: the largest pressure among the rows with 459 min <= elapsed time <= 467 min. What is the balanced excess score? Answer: 1.6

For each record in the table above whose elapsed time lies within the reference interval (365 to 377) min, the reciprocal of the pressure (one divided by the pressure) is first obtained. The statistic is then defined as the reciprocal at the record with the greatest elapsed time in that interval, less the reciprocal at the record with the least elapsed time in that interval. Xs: -0.02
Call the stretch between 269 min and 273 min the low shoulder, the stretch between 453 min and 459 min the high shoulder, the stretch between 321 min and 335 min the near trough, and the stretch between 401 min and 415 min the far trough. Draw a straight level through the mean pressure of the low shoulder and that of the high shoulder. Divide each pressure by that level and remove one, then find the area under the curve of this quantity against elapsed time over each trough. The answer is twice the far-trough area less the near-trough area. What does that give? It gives 0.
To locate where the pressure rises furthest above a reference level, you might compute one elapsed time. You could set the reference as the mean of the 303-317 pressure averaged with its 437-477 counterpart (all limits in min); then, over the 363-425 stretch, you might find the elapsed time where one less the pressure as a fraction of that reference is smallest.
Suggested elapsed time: 406.0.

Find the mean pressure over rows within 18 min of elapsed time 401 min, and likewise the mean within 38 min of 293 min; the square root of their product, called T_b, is 9.1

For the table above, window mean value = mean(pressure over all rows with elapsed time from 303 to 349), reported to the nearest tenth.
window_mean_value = 9.5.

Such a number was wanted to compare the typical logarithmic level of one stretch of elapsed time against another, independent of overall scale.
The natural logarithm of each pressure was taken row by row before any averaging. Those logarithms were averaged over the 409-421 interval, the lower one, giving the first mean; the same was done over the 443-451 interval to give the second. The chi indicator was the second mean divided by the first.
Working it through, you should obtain 0.966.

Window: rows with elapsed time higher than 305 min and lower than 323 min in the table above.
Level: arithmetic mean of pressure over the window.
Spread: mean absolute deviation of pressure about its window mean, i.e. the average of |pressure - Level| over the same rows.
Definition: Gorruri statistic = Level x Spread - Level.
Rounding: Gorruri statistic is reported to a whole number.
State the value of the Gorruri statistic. -8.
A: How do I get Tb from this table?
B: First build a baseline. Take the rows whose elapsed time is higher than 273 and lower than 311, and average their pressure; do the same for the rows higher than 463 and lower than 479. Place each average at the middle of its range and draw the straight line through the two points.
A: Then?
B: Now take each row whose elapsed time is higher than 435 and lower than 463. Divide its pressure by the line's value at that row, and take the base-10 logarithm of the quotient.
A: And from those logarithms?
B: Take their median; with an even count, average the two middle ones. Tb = -0.038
